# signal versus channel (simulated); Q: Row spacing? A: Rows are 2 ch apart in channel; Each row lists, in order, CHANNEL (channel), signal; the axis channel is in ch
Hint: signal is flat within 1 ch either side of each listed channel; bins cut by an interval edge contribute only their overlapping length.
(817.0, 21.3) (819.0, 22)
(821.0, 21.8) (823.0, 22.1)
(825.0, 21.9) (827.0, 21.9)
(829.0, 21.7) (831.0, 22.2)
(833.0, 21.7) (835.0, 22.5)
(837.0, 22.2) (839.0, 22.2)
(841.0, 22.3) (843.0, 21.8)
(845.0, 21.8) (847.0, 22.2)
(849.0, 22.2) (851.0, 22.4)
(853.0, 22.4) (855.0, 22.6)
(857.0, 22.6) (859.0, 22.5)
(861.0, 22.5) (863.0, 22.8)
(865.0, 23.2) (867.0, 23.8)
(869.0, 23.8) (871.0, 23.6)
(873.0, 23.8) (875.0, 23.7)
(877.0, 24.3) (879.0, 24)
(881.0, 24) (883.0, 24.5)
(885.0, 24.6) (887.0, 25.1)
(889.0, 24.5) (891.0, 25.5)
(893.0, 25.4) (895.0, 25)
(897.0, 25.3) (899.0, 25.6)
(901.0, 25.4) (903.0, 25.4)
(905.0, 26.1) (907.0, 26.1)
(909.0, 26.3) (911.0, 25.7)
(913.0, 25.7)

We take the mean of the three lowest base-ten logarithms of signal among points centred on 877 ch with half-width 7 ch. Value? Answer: 1.37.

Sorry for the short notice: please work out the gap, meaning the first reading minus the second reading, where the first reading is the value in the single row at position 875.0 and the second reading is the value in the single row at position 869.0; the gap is -0.10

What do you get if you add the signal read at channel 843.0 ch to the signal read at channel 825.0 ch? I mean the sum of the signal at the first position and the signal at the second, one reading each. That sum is 44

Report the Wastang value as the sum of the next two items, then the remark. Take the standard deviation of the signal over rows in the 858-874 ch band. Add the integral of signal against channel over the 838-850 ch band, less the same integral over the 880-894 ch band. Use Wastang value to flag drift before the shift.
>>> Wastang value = -82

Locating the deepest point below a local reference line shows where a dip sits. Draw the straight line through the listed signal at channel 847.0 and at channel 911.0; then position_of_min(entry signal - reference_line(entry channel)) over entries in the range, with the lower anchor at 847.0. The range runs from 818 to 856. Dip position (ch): 845.0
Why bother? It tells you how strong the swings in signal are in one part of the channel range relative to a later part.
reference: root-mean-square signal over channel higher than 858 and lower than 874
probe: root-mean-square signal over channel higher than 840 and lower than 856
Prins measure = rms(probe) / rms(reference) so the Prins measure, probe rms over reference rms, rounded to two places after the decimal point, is 0.96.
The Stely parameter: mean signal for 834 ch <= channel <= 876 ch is 22.7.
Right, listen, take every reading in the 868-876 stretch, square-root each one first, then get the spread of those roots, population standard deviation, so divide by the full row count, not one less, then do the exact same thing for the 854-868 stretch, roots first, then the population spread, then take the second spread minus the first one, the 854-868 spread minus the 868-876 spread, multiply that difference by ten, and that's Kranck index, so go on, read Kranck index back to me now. 0.38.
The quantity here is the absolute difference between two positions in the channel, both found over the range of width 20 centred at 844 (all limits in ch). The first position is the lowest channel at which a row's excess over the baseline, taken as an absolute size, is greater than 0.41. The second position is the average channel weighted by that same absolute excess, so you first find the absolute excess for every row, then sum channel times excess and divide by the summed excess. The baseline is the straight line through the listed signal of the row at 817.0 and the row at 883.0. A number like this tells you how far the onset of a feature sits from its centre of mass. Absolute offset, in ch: 3.1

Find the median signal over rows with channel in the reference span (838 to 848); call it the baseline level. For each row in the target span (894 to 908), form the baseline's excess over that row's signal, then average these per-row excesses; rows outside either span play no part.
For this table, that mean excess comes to -3.4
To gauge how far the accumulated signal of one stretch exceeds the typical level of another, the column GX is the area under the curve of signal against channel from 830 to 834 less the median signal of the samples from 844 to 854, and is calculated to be 66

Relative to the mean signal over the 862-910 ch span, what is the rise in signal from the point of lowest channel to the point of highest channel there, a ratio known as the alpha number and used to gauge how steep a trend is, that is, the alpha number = 0.14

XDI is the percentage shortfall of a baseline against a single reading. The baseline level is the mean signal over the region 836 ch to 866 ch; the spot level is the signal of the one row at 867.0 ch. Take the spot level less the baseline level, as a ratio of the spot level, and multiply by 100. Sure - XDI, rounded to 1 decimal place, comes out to 6.0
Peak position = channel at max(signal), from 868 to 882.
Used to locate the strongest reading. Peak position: 877.0 ch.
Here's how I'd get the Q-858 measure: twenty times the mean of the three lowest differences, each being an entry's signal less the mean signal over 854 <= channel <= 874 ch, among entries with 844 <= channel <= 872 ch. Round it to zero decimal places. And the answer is -21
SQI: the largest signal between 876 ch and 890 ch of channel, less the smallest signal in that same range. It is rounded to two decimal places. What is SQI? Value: 1.10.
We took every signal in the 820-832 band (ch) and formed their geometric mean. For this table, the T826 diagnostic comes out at 21.9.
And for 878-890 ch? 24.4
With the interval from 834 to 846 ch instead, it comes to 22.1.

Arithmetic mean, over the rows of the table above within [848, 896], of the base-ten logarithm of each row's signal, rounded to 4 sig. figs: 1.374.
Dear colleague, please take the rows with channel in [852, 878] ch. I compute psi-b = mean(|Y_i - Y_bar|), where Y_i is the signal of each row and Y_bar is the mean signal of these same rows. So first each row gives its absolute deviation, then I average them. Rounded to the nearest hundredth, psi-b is 0.58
